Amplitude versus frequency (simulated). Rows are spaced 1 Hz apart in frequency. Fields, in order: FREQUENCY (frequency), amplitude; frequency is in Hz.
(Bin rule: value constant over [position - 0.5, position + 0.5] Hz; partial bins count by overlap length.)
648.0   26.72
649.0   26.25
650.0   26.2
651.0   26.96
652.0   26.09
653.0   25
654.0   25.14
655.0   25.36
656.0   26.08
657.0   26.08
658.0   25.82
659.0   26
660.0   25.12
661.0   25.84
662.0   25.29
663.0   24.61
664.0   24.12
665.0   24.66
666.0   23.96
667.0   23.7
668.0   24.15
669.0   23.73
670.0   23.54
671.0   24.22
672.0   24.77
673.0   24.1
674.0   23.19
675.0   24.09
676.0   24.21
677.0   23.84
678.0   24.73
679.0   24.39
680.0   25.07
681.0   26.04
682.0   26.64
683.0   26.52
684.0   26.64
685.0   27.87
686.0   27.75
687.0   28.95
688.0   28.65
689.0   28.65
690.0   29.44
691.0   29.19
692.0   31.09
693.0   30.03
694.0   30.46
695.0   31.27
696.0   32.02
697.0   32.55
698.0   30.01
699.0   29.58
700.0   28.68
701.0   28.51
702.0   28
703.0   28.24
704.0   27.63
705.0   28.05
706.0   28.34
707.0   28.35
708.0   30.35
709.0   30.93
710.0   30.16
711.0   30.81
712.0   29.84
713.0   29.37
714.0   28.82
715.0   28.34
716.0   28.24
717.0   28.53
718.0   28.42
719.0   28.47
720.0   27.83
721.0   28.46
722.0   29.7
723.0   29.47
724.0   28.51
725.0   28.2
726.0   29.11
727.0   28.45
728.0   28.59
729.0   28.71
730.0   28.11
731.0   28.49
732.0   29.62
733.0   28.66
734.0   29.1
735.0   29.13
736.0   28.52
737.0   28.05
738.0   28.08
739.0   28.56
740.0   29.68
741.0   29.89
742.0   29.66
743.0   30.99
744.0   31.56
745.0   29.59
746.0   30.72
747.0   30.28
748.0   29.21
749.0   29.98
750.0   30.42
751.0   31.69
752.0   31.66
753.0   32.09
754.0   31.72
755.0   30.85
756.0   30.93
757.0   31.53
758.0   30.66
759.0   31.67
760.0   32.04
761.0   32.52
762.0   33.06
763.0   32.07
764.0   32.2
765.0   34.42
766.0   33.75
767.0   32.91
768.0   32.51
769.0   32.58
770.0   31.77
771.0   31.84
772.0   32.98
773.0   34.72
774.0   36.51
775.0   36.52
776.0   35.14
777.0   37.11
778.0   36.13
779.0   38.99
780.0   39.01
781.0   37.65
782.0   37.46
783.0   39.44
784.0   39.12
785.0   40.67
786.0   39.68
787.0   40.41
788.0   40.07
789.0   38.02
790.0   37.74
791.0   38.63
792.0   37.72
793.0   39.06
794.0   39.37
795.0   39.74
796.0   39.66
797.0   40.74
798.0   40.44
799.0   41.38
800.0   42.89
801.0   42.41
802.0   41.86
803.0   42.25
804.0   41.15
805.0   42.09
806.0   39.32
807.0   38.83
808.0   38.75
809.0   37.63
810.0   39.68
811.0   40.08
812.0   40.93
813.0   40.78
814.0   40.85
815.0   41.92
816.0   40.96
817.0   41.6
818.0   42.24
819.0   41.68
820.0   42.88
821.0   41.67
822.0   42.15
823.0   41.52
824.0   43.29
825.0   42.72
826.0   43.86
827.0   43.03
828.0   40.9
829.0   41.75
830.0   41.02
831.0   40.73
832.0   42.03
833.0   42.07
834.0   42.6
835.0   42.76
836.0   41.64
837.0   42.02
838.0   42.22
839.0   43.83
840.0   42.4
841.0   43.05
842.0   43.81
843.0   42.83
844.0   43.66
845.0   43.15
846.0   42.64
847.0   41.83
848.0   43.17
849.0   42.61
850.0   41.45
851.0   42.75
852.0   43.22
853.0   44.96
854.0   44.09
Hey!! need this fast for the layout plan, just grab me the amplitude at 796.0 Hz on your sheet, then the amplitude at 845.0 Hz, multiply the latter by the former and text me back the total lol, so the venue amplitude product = 1711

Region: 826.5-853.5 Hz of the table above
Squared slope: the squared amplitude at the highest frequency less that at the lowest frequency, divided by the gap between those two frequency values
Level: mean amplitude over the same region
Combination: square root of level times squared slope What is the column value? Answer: 17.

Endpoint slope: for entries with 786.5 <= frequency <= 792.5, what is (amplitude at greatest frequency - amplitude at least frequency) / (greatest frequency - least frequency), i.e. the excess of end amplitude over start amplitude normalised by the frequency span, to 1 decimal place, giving -0.5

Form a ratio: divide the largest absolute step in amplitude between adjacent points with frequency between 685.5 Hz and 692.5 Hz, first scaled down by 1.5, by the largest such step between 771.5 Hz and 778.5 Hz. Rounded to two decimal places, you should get 0.64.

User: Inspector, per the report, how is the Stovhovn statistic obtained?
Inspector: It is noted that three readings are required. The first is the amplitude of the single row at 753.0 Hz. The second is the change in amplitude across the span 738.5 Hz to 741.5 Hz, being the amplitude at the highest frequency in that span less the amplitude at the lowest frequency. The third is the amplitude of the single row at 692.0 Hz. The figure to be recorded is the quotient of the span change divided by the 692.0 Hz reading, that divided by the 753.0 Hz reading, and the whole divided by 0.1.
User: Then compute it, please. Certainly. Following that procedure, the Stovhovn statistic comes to 0.013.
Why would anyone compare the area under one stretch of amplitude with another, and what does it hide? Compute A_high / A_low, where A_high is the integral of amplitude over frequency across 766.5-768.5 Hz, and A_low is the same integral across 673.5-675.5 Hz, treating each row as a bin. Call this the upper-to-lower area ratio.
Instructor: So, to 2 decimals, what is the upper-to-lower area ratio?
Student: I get 1.38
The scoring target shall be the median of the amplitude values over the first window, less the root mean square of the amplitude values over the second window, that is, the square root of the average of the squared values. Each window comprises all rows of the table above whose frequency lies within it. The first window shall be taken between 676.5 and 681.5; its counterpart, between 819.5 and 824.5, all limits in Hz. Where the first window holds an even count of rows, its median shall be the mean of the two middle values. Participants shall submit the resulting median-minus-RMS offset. -18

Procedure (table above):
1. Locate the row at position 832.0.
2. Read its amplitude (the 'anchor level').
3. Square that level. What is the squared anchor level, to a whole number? 1767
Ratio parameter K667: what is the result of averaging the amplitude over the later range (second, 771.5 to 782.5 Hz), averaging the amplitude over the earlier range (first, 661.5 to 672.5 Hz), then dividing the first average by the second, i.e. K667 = 0.66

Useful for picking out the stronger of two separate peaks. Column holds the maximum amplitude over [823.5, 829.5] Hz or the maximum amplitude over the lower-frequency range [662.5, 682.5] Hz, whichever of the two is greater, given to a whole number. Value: 44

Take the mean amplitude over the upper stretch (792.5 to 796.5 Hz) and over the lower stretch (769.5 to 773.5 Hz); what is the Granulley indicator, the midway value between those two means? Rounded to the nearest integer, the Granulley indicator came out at 36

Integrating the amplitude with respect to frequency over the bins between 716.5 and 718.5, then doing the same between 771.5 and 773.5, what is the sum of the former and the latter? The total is 125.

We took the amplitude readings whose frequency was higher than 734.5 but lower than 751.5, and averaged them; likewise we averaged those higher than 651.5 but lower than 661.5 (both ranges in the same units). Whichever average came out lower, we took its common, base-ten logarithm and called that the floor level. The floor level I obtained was 1.41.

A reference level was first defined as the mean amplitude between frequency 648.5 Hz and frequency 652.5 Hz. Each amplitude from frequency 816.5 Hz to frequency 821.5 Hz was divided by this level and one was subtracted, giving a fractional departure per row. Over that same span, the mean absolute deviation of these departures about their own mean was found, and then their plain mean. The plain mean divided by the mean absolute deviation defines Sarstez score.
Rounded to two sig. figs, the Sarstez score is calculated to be 36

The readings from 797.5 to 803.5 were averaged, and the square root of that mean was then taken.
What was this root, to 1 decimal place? 6.5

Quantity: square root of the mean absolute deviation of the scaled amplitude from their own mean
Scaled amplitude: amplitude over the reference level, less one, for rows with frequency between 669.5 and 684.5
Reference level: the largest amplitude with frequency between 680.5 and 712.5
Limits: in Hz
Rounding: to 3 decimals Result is 0.168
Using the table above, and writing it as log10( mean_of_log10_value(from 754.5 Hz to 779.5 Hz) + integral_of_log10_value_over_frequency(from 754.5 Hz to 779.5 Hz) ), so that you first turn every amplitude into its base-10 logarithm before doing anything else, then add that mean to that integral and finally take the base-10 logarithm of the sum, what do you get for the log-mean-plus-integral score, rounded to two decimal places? 1.60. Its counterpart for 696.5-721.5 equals 1.58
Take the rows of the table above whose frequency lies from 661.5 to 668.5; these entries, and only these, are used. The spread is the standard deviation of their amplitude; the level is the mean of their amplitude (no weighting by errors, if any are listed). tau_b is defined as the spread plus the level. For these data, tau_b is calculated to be 24.9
